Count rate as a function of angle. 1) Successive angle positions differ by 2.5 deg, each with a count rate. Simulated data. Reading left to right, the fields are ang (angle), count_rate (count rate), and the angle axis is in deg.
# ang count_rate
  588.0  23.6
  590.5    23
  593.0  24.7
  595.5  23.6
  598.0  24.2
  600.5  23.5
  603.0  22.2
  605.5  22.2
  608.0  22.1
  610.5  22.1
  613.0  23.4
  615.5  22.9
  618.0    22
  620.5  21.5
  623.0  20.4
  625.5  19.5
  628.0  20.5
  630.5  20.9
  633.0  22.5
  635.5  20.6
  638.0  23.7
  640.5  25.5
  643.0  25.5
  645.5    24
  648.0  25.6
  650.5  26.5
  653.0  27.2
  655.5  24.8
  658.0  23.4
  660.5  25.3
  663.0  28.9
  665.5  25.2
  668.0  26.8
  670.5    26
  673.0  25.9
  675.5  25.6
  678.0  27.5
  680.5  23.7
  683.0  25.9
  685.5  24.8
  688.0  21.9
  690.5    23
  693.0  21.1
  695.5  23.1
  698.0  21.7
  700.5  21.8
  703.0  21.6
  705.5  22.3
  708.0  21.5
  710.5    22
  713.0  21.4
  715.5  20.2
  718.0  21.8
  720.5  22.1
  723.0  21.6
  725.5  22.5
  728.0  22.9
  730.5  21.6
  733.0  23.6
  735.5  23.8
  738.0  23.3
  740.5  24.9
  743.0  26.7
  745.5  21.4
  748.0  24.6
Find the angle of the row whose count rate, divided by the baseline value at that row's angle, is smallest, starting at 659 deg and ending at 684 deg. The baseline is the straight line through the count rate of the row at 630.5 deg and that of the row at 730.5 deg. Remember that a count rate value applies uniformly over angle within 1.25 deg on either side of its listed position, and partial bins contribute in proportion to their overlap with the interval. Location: 680.5 deg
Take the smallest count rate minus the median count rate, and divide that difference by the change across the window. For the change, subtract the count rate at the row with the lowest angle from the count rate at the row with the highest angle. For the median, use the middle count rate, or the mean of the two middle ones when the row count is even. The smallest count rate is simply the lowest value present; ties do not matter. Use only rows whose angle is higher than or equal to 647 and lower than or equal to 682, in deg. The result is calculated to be 1.2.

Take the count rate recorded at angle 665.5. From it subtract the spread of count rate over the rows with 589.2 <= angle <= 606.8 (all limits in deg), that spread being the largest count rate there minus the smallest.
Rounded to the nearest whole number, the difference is 23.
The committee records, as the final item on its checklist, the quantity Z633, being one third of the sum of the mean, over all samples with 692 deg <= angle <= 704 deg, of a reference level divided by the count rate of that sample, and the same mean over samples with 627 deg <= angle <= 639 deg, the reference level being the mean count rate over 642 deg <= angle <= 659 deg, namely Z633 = 0.777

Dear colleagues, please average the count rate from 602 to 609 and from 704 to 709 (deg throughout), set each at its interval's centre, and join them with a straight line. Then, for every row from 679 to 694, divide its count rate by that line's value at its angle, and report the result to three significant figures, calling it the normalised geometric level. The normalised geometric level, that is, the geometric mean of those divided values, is 1.06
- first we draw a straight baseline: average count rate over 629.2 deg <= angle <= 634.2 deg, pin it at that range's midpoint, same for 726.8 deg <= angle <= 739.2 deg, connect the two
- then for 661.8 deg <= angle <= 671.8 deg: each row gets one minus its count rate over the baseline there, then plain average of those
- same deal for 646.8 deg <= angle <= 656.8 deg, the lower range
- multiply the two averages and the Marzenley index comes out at 0.038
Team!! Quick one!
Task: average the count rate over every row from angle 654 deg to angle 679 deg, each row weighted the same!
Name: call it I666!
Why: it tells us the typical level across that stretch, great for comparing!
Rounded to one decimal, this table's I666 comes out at 25.9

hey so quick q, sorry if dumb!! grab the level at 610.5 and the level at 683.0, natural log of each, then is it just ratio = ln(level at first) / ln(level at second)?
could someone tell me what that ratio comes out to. 0.95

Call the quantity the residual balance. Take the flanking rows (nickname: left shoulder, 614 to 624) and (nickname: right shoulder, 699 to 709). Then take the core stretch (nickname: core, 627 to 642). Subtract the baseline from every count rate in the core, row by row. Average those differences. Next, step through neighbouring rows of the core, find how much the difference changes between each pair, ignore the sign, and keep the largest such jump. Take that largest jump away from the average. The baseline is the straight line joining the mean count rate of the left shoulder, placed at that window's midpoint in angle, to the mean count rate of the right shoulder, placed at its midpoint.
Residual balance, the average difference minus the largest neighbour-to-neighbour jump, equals -2.5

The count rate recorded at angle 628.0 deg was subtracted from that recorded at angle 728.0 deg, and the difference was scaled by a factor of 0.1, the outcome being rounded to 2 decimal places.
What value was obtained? 0.24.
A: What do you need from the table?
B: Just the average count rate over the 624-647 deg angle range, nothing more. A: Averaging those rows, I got 22.5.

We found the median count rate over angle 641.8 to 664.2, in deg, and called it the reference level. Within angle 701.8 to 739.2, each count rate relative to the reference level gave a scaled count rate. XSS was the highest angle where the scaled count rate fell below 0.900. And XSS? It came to 730.5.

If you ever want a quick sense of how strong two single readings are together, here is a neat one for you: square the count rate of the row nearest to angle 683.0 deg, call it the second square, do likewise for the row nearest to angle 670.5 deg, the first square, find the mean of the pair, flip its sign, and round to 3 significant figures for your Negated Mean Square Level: -673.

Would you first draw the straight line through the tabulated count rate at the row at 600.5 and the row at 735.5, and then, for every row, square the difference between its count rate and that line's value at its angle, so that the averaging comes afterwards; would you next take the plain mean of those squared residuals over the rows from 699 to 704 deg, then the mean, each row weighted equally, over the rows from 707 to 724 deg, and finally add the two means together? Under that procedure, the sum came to 9.5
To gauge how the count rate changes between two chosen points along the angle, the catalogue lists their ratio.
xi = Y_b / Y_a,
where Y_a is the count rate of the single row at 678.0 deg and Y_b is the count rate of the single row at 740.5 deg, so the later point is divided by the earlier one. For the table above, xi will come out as 0.91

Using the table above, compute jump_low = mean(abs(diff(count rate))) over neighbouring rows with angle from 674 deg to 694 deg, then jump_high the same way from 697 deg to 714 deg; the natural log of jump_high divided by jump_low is -1.5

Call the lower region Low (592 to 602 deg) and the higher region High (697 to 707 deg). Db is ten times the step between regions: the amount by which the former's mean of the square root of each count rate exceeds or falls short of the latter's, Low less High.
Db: 2.2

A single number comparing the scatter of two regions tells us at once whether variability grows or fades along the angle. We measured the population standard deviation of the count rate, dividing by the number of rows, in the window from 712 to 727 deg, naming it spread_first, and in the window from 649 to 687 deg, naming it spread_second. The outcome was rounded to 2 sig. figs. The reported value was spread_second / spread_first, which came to 1.9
